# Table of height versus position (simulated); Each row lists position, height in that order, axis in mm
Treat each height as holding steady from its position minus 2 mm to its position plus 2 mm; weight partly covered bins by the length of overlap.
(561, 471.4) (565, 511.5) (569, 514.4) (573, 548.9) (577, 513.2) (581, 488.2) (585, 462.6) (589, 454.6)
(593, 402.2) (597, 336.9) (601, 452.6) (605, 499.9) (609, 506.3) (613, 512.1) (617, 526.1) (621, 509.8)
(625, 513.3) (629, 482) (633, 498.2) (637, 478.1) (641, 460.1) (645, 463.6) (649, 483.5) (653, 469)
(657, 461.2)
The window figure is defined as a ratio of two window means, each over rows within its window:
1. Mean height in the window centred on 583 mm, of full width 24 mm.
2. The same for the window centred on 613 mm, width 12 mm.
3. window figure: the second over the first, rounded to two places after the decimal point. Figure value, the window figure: 1.08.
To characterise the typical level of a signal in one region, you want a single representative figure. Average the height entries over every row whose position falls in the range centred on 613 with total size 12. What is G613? 515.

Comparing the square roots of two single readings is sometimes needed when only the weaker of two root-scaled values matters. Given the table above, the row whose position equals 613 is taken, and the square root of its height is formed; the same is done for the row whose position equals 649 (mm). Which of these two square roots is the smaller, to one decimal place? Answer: 22.0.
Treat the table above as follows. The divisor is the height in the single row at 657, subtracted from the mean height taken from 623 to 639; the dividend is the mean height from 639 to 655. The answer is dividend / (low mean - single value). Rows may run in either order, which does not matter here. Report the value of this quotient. 15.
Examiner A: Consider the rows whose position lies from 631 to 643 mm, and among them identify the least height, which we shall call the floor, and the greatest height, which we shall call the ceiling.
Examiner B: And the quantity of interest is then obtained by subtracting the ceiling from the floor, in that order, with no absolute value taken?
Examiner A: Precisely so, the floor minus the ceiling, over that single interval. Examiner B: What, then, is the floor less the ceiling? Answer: -38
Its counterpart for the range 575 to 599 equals -176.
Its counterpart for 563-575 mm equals -37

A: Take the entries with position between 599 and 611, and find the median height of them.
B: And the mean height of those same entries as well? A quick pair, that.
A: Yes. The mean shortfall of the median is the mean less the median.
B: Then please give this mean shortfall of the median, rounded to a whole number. -14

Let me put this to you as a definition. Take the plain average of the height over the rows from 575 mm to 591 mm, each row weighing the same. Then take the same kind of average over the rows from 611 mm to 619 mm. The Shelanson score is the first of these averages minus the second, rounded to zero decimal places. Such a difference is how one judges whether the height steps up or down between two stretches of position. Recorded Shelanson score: -39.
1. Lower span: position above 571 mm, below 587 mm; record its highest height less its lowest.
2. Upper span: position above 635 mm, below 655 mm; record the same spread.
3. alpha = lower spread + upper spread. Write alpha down 110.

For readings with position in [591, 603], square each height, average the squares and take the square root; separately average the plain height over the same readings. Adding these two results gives 797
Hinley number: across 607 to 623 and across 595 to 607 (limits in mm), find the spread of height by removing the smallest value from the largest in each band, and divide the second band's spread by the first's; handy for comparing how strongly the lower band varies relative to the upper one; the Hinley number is 8.2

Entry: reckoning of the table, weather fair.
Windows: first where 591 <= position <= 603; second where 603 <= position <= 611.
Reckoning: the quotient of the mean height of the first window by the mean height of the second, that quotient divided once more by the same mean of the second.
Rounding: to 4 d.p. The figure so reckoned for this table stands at 0.0016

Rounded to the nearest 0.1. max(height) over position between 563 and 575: 548.9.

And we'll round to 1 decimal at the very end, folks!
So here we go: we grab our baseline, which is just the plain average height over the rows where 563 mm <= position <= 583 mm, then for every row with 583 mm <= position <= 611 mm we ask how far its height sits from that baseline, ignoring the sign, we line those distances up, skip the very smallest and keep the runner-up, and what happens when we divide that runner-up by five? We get 3.1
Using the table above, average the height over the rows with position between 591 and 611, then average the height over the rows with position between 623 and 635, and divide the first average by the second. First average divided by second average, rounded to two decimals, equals 0.88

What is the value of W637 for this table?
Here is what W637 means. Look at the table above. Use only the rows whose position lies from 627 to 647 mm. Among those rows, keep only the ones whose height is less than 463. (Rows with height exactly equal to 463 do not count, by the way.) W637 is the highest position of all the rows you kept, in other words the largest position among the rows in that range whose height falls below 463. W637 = 641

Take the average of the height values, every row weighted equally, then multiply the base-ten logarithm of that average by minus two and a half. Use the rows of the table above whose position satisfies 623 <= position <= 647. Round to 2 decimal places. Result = -6.71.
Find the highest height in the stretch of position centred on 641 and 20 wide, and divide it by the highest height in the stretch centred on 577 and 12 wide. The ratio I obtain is 0.91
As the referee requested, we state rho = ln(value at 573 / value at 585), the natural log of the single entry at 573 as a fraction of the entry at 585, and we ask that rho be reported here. 0.17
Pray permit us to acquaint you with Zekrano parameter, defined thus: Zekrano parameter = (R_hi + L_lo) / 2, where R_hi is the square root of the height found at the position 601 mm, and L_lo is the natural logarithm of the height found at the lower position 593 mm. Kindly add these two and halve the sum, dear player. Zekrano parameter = 13.6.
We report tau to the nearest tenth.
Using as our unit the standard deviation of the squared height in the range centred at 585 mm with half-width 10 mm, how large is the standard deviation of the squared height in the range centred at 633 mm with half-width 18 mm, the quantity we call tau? 0.6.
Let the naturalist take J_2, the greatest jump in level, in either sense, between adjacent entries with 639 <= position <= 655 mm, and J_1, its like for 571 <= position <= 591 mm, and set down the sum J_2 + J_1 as 56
